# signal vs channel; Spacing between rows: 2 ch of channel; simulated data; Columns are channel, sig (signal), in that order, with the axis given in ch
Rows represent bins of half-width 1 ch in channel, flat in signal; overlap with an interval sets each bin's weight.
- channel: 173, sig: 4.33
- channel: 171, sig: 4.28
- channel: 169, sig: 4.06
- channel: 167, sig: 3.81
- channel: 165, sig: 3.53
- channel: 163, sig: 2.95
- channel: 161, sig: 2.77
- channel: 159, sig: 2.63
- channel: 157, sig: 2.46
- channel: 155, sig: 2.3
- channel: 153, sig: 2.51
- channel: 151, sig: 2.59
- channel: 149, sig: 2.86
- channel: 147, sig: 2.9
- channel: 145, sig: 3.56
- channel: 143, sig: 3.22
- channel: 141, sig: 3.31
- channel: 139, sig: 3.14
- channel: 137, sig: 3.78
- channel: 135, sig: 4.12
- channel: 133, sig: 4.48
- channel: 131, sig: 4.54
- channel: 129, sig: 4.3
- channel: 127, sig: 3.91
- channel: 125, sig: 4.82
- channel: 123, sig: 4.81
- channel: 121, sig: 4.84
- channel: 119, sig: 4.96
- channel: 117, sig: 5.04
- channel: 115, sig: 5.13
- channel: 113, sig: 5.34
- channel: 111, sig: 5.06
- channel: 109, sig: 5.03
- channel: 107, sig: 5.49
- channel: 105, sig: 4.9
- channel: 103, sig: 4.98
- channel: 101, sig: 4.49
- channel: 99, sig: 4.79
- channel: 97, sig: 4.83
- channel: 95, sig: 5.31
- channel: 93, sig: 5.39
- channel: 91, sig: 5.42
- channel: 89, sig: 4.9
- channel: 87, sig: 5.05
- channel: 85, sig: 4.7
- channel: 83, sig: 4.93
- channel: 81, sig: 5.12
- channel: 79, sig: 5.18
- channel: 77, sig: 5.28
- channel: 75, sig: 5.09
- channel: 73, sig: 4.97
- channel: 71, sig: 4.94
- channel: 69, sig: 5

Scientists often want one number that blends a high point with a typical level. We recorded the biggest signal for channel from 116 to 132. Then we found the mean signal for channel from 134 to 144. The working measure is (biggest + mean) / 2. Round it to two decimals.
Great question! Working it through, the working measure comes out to 4.28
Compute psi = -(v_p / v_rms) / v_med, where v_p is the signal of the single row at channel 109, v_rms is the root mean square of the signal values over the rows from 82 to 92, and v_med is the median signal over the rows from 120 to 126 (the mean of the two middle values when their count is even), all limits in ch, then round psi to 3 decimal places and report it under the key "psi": -0.208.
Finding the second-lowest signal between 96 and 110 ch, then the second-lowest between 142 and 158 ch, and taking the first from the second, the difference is -2.3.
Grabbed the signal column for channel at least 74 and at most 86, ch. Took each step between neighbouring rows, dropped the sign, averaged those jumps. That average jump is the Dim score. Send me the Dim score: 0.15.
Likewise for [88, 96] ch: 0.21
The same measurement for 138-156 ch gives 0.23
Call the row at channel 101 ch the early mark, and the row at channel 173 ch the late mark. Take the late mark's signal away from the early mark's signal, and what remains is 0.2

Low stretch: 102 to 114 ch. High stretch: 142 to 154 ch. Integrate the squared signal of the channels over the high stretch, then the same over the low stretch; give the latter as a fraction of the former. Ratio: 3.0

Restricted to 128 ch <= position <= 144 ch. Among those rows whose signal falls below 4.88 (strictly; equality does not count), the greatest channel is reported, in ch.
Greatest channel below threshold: 143 ch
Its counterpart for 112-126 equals 125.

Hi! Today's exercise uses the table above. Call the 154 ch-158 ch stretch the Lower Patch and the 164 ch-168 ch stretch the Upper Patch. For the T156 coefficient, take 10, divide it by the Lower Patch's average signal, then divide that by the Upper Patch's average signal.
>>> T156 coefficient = 1.1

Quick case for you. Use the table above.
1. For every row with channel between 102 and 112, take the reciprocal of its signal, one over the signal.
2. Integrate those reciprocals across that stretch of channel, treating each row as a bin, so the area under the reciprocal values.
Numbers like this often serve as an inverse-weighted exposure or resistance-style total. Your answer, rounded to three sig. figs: 1.97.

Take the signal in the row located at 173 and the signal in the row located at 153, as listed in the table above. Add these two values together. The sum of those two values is 6.8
